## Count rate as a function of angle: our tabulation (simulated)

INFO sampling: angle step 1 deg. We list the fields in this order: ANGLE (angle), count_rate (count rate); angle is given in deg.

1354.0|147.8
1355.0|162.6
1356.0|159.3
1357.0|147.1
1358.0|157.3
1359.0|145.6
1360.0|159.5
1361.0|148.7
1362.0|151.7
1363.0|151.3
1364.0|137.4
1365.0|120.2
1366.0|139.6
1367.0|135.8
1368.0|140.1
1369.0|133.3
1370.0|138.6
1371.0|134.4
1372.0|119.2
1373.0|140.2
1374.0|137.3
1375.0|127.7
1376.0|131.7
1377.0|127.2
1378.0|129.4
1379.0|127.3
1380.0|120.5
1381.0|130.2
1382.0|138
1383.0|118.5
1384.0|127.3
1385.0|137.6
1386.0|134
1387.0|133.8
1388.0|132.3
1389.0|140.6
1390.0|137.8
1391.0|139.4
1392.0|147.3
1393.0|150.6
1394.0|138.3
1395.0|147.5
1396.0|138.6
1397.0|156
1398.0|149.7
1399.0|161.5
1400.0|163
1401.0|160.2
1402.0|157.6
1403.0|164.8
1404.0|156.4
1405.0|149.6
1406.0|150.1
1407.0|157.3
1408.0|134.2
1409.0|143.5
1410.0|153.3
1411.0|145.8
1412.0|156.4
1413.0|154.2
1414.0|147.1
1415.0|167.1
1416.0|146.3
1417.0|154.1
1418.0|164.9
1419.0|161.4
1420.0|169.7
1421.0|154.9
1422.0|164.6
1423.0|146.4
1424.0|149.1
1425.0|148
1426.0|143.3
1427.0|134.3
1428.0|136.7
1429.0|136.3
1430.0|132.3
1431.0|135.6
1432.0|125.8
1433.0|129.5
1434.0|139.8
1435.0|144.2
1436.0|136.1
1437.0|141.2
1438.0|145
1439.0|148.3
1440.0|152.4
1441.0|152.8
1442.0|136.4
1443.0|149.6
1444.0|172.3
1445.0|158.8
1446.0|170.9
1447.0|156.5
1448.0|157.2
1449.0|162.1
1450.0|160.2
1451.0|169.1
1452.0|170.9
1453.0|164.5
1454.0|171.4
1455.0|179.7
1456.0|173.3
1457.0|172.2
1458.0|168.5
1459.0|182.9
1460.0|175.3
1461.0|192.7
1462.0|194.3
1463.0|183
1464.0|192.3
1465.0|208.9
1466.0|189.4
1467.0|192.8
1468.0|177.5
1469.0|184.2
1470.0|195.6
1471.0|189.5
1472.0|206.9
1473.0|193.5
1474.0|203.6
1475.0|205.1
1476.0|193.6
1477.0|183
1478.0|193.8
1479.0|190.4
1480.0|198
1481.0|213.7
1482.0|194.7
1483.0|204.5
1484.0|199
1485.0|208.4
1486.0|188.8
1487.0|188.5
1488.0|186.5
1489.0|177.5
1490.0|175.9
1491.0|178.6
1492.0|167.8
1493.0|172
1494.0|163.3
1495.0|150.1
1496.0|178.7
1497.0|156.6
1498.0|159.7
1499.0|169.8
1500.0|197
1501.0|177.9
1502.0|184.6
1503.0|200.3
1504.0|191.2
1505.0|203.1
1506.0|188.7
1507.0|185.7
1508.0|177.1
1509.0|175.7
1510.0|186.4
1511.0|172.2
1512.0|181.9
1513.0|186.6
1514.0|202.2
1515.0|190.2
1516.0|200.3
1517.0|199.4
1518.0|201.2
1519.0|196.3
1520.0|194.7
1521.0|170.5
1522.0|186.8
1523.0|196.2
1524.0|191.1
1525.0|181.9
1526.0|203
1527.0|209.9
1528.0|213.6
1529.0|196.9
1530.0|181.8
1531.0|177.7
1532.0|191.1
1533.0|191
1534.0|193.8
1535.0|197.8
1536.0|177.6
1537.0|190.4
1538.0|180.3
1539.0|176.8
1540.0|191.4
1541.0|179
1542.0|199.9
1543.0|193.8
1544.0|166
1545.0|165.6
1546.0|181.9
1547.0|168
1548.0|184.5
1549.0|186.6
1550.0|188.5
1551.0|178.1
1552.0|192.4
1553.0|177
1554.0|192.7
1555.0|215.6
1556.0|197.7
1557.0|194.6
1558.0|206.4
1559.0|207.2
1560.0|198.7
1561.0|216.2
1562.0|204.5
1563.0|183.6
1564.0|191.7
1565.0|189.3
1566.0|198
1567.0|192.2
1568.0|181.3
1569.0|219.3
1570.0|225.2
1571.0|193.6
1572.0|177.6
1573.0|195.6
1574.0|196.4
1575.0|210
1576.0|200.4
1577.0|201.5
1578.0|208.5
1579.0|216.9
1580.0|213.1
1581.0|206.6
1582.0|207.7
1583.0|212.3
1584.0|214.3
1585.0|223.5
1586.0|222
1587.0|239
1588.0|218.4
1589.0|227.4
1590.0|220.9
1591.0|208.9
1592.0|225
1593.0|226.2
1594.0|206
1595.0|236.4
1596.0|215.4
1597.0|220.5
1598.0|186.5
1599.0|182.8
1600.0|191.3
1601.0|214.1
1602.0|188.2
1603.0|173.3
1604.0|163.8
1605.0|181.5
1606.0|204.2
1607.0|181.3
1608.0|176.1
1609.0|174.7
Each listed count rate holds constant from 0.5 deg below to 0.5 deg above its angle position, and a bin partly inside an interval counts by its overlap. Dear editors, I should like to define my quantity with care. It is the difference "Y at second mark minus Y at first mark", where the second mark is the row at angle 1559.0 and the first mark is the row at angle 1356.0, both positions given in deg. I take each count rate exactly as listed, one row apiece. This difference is 48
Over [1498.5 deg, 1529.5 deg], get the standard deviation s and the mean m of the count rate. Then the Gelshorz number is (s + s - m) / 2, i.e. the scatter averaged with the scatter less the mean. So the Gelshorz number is -84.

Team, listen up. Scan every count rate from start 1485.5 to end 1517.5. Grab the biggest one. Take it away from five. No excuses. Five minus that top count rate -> -198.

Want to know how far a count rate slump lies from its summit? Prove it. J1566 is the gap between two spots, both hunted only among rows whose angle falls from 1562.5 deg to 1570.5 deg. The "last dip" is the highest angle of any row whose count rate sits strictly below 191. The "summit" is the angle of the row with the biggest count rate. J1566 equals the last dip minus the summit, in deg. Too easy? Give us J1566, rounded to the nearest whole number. -2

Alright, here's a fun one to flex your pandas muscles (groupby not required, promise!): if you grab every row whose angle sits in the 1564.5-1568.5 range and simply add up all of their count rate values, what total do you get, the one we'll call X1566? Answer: 761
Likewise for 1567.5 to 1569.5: 401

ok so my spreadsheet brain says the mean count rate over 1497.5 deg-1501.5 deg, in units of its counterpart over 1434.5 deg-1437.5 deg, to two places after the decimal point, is 1.25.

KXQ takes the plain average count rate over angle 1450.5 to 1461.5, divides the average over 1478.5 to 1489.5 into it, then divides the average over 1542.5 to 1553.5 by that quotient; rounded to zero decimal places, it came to 202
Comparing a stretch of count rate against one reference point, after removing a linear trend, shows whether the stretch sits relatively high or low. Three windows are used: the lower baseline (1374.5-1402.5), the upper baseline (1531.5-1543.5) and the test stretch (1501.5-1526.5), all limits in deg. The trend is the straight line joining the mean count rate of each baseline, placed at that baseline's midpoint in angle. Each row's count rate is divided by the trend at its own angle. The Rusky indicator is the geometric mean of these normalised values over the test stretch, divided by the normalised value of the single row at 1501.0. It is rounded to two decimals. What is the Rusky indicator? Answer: 1.04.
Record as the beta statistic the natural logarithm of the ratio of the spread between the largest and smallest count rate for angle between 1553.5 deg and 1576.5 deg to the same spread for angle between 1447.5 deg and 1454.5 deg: 1.21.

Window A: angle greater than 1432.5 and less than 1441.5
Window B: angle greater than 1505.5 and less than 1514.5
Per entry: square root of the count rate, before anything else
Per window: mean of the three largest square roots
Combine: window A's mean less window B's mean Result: -1.6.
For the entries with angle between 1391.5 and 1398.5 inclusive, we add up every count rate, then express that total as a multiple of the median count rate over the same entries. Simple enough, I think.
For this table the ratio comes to 6.97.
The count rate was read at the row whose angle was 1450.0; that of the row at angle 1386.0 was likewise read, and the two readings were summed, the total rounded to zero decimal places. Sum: 294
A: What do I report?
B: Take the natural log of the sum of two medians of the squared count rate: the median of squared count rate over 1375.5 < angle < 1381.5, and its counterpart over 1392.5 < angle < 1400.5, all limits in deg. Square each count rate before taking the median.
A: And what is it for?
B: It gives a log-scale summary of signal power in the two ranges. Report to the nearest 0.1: 10.6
